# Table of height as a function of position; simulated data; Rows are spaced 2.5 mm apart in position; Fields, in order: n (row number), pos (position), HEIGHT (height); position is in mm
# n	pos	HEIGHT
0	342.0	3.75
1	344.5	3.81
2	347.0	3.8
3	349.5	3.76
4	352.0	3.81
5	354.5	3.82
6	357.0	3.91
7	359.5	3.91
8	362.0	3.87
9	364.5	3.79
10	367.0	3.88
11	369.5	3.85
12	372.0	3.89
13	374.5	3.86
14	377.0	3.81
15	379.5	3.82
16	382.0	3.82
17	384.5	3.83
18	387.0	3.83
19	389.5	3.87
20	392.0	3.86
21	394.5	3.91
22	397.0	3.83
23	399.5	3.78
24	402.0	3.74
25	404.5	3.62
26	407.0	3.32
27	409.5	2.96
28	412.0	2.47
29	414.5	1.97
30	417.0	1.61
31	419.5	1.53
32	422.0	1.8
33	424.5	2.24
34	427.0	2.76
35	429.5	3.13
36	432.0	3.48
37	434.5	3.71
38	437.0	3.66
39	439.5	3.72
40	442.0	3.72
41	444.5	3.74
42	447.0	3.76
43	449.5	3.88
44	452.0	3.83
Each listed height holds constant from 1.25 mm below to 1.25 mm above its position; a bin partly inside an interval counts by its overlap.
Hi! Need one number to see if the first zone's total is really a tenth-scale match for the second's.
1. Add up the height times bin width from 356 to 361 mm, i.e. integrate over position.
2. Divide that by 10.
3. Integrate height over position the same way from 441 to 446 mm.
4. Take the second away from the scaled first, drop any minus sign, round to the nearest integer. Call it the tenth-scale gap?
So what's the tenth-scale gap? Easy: 17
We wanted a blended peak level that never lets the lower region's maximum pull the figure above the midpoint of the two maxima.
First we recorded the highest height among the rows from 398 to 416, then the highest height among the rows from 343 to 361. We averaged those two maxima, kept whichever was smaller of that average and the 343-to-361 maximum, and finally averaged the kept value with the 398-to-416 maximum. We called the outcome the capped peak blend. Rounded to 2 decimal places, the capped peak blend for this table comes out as 3.81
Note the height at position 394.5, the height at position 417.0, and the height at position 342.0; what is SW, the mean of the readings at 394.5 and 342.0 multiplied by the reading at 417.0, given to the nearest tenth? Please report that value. 6.2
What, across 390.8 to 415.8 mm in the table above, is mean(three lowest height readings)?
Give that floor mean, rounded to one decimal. 2.5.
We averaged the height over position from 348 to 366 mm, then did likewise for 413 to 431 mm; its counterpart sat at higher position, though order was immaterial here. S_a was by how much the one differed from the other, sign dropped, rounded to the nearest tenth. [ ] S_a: 1.7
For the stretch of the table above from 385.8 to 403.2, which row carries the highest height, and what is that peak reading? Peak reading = 3.91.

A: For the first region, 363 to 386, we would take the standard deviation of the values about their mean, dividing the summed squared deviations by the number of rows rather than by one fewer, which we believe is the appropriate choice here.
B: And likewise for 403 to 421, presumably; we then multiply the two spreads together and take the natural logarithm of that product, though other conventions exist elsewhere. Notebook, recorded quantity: -3.7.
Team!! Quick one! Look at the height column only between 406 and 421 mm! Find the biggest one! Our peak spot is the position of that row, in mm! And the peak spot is 407.0 mm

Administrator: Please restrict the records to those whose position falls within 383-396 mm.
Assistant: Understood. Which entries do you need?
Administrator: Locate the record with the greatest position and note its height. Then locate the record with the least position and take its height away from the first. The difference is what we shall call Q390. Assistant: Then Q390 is 0.08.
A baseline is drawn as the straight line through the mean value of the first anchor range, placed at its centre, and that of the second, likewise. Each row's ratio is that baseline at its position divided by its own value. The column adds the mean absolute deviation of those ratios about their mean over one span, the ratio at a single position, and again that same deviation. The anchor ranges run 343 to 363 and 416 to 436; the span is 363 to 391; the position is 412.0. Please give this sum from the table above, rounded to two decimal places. 1.19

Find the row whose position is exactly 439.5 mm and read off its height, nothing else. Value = 3.72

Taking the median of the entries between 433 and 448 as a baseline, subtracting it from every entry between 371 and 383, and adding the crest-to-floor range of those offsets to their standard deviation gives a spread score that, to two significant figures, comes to 0.11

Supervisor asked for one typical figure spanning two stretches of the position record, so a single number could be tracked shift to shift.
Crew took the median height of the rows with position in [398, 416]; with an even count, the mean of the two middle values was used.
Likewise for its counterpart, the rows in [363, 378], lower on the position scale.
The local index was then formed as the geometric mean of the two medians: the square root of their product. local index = 3.6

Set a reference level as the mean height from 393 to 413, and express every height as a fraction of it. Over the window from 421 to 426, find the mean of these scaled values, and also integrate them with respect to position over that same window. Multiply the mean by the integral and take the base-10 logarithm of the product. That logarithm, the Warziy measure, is 0.2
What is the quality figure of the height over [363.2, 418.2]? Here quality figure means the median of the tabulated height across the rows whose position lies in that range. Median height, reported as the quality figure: 3.82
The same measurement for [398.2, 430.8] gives 2.76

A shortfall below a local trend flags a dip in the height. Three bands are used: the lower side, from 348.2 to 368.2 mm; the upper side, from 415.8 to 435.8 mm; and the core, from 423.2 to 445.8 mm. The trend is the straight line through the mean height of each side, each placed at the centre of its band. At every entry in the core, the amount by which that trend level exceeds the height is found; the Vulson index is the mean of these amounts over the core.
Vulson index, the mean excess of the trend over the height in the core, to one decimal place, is -1.0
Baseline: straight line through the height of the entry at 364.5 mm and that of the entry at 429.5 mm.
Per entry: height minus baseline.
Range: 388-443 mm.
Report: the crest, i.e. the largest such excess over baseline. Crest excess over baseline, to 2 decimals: 0.72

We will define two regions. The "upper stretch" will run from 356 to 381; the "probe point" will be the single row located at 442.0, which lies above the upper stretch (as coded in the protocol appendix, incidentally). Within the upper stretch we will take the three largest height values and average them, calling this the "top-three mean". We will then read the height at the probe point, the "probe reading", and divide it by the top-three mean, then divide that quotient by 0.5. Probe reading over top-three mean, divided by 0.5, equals 1.91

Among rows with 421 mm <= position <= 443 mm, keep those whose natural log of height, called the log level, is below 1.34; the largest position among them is 442.0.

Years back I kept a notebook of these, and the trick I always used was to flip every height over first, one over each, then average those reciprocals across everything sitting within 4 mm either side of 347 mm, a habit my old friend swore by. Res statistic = 0.264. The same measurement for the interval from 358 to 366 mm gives 0.259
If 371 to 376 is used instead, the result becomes 0.258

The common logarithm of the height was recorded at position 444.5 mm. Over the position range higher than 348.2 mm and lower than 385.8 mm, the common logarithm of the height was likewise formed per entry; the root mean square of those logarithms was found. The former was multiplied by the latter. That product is 0.33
